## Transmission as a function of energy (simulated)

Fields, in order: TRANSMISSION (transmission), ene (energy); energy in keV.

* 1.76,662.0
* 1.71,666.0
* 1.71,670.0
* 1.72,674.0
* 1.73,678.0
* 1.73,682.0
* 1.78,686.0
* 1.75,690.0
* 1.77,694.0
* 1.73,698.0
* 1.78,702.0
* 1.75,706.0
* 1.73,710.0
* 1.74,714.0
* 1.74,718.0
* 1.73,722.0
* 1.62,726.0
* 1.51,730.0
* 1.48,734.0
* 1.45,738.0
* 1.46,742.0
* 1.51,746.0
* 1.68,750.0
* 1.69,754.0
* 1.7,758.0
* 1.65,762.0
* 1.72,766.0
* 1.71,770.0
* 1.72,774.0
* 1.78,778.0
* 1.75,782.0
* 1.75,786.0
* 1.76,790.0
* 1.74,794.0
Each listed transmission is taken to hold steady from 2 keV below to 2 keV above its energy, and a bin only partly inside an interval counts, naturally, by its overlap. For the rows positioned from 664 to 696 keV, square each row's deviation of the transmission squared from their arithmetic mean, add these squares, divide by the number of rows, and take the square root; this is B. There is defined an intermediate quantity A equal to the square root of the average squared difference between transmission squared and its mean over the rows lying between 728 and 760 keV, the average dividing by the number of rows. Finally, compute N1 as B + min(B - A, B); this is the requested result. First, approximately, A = 0.32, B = 0.087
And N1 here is -0.2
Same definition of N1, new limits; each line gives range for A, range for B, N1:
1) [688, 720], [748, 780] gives 0.2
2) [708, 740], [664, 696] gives -0.2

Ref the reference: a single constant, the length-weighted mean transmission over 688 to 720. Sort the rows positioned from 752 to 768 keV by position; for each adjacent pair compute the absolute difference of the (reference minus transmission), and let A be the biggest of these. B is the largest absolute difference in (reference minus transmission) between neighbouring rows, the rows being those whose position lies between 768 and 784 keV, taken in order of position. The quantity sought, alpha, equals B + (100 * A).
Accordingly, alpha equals 7.1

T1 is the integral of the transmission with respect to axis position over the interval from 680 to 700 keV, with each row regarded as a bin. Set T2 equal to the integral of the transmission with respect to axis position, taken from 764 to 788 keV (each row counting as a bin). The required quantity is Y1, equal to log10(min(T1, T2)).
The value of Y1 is 1.54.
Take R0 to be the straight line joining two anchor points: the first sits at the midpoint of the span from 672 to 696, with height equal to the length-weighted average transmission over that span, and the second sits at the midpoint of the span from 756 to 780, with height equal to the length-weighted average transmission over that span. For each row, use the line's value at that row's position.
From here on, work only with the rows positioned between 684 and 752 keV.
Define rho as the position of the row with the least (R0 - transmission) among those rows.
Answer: 702.0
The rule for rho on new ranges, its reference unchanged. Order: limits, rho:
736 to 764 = 758.0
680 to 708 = 702.0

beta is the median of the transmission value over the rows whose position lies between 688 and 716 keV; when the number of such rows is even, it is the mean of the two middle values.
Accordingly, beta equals 1.75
